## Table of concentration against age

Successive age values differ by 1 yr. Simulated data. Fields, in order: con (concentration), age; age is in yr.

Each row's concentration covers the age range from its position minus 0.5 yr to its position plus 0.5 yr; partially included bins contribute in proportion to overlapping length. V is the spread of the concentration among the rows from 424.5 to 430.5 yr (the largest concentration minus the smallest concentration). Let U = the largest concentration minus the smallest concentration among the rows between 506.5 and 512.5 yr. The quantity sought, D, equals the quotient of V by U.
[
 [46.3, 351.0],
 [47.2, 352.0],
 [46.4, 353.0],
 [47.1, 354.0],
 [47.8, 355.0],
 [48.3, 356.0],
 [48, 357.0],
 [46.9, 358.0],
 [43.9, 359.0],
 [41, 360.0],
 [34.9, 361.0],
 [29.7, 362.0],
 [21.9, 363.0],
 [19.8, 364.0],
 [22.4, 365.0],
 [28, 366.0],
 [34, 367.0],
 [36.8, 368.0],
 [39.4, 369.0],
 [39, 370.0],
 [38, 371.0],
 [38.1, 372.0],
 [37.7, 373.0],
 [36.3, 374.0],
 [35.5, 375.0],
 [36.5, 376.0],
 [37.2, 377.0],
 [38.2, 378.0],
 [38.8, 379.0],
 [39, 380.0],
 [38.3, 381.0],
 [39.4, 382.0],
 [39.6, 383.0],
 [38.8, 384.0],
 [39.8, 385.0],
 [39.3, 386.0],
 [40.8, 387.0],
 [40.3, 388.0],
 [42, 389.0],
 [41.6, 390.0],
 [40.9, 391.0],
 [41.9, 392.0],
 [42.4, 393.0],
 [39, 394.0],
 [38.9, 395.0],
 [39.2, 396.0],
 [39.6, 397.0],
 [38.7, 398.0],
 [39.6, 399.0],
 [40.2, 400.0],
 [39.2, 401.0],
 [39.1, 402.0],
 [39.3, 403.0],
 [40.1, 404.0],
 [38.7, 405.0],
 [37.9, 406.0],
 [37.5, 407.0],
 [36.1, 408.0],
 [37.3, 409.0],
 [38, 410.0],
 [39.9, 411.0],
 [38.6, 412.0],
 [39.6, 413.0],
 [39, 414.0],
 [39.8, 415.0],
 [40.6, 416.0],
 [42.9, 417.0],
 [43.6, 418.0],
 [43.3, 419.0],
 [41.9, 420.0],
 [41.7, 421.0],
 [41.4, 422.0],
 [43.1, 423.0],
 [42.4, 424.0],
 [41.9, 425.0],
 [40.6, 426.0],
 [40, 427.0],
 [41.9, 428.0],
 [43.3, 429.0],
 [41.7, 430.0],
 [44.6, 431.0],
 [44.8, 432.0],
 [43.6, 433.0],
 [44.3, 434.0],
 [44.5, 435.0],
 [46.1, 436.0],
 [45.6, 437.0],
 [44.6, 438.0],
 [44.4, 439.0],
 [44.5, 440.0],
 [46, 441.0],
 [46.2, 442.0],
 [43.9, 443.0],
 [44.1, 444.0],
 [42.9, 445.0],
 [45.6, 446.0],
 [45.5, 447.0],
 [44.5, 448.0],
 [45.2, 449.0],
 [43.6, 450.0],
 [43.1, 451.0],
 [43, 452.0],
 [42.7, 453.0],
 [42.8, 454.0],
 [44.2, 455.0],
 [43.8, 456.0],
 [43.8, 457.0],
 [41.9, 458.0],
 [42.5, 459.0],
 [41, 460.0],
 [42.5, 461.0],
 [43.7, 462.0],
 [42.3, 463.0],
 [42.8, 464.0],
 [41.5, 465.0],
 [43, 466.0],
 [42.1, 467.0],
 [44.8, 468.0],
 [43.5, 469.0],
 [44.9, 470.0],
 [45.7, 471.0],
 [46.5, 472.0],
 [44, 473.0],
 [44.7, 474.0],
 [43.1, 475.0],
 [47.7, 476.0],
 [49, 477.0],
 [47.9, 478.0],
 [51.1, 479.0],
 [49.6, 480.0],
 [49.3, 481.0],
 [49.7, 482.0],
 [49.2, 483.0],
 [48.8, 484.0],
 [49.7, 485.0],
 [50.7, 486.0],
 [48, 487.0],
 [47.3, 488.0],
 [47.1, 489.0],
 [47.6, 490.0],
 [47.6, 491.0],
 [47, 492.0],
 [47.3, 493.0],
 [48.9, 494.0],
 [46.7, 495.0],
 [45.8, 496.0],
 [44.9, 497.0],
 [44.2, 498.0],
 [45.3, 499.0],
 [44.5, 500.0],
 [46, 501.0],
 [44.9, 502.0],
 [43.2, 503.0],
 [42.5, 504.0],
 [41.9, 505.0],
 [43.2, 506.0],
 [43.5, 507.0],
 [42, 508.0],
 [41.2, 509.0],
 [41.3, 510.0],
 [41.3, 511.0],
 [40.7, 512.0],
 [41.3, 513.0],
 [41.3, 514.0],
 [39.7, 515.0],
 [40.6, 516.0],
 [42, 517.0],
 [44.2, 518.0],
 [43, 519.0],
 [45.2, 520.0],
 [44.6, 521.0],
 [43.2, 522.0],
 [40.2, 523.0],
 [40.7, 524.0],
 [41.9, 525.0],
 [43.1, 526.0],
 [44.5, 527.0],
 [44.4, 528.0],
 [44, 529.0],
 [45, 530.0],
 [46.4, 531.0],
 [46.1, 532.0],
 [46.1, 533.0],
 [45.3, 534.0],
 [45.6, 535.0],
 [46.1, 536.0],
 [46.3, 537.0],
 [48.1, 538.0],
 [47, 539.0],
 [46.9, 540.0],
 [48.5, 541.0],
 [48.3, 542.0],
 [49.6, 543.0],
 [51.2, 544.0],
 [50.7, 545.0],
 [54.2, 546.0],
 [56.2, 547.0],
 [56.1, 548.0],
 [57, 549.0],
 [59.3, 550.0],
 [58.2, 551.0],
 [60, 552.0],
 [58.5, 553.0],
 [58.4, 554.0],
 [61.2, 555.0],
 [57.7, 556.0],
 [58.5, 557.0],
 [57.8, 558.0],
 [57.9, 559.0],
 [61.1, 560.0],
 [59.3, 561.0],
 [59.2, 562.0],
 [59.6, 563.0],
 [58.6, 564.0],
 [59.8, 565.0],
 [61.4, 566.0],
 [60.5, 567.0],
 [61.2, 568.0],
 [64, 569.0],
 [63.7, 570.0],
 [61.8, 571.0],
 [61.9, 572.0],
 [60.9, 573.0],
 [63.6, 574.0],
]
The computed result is 1.2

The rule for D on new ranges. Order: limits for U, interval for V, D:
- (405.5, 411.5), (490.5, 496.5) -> 0.8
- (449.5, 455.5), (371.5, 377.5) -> 1.7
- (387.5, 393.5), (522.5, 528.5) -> 2.0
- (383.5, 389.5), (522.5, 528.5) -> 1.3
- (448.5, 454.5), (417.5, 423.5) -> 0.9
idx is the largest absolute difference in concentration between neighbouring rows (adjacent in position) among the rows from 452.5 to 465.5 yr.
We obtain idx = 1.9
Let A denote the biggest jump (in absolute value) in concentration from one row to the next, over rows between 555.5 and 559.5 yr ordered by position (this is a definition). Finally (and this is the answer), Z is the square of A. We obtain 1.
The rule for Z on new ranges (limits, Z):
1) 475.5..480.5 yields 10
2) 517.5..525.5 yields 9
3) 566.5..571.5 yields 8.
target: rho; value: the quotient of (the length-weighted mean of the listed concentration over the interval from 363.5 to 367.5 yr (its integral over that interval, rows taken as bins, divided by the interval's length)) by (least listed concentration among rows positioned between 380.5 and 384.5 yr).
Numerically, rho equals 0.68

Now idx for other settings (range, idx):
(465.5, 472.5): 2.7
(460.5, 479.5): 4.6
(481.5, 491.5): 2.7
